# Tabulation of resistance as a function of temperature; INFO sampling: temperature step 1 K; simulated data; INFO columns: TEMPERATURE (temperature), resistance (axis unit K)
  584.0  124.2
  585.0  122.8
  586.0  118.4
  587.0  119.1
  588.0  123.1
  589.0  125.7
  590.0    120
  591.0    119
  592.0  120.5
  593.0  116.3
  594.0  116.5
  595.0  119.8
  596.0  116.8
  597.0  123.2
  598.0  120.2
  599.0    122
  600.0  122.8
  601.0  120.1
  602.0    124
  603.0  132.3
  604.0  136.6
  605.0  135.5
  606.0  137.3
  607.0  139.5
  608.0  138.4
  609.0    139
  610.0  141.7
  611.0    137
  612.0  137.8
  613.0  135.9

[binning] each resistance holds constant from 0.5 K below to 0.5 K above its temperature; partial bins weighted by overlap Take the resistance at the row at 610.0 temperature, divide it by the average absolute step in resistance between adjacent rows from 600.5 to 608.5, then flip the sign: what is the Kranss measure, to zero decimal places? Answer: -44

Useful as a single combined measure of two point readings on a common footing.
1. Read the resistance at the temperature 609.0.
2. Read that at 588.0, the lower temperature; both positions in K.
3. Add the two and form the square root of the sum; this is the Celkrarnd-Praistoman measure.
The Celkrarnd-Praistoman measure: 16.2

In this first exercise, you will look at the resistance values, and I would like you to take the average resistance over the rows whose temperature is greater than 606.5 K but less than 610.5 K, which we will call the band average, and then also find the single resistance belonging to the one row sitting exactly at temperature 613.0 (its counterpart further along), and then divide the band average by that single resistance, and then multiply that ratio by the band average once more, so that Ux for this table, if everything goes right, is 144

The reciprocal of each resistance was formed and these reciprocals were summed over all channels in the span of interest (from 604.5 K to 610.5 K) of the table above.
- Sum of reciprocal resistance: 0.043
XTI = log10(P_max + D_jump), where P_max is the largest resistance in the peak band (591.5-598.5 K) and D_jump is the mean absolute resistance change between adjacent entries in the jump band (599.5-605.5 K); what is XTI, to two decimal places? 2.10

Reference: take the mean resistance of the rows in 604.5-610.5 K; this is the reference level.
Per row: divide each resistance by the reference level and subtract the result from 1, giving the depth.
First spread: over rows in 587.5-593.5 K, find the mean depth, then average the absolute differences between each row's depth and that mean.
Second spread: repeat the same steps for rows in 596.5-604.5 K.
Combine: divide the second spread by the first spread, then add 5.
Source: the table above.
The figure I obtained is 6.9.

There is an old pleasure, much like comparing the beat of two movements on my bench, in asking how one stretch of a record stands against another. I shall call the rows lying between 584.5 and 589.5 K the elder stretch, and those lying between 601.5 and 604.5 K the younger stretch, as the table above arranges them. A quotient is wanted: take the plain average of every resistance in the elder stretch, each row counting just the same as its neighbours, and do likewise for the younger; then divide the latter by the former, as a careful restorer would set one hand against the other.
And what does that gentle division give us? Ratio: 1.08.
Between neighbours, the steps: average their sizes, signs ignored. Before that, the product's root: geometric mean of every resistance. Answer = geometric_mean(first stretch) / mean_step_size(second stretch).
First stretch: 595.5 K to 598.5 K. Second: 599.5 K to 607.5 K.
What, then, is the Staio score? 35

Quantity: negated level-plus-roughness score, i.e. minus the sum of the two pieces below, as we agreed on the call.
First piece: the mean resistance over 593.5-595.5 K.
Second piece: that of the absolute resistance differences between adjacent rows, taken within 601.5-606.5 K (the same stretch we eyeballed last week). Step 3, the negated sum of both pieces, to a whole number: -122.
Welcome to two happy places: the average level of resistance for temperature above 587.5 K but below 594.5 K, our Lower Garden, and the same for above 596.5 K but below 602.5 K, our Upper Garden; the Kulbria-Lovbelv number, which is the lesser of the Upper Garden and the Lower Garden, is 120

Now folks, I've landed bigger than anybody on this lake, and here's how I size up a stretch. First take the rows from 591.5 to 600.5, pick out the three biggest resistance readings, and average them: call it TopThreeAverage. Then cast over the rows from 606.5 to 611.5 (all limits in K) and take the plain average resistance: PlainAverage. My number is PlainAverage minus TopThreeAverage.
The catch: 16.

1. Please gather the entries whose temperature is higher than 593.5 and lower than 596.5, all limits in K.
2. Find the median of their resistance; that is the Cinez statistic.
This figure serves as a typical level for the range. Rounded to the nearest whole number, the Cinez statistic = 117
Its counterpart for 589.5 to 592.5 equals 120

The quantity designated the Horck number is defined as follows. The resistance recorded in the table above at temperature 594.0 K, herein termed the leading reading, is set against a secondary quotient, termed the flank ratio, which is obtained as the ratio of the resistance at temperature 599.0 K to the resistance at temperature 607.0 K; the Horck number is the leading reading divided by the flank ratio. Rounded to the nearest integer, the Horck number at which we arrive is 133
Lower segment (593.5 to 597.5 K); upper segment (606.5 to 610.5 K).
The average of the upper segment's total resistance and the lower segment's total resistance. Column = 517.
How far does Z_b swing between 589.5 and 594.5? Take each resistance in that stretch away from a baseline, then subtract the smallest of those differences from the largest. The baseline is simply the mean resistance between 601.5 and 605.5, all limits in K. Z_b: 4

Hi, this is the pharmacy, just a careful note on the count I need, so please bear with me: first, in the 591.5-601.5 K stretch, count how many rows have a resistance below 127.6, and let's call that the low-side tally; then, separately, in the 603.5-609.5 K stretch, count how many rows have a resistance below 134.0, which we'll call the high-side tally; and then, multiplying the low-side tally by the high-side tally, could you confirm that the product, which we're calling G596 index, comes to 0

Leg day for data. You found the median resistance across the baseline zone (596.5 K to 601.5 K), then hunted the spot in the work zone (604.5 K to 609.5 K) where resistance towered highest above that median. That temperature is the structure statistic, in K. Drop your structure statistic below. 607.0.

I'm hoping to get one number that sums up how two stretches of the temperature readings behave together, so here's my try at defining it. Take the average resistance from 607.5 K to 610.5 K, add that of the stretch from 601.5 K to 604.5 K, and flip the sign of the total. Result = -271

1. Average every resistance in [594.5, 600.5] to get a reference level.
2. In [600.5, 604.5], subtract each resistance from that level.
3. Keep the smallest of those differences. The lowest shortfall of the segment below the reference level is -16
